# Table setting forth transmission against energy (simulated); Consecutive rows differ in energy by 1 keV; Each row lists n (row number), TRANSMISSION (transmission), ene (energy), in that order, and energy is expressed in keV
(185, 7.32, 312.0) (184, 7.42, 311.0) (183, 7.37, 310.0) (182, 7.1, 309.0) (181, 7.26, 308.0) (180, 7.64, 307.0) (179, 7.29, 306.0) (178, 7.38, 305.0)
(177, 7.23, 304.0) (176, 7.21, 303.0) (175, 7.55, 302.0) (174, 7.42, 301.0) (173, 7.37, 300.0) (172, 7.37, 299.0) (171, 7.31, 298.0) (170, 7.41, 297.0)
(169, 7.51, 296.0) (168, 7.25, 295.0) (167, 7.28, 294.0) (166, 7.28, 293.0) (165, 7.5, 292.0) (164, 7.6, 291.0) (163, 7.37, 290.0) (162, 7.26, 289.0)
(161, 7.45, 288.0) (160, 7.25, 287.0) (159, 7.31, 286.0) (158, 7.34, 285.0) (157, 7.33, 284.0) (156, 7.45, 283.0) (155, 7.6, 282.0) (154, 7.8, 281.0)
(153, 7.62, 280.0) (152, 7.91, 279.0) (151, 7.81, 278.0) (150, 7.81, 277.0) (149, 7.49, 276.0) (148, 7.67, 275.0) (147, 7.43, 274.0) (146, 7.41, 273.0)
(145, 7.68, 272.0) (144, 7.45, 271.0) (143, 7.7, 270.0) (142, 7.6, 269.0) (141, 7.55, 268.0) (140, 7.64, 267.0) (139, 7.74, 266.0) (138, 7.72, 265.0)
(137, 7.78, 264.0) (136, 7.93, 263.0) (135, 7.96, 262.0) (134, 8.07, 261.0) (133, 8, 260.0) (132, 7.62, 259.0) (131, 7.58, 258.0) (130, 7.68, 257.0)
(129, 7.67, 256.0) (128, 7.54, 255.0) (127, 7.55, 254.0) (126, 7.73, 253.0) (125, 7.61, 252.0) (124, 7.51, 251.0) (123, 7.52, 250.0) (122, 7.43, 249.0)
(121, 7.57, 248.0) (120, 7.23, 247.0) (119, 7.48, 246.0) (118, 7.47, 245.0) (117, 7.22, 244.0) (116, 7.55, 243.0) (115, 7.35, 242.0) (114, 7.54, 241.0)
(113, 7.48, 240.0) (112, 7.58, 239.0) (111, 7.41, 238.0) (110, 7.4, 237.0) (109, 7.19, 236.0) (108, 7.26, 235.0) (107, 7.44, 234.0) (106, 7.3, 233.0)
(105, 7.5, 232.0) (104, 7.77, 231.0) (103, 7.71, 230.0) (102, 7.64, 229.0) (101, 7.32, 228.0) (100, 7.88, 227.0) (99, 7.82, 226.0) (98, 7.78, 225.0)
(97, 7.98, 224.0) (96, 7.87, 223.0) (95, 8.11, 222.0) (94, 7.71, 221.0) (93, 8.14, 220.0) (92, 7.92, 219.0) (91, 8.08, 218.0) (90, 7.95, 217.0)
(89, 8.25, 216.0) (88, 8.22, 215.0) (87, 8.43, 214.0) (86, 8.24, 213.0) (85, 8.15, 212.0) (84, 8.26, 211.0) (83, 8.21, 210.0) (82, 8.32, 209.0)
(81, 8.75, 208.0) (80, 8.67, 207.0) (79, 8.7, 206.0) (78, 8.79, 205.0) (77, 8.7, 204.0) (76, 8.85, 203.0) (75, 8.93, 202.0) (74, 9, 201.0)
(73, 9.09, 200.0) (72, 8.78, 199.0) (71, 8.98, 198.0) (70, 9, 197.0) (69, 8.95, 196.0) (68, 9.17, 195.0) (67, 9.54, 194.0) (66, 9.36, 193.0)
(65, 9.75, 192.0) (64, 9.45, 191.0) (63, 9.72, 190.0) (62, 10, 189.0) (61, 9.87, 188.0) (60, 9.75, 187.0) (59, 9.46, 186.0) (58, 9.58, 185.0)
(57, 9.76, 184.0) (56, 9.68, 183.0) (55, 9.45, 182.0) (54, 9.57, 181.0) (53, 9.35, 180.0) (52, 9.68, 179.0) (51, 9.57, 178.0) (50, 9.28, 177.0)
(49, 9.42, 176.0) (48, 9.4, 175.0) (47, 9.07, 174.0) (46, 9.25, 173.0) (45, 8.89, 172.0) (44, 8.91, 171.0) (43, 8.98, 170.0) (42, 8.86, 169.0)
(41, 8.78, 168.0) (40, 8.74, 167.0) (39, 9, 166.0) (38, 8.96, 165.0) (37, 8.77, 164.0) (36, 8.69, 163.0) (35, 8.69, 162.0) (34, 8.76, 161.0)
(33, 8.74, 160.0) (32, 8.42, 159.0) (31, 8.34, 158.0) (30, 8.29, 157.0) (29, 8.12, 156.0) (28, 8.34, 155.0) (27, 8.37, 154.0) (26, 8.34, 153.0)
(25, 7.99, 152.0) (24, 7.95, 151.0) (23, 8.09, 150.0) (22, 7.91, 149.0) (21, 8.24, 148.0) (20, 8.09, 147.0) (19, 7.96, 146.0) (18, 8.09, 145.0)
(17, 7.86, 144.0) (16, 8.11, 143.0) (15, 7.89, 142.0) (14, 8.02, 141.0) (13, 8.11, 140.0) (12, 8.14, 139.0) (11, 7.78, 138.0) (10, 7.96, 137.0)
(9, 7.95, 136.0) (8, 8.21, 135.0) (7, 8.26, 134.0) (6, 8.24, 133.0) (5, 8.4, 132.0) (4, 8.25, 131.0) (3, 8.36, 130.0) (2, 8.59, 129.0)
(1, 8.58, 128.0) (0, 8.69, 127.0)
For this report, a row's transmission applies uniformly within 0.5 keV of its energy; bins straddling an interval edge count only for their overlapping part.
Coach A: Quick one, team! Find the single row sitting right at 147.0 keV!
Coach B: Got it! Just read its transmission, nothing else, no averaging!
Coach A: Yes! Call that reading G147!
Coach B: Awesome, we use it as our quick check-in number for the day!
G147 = 8.09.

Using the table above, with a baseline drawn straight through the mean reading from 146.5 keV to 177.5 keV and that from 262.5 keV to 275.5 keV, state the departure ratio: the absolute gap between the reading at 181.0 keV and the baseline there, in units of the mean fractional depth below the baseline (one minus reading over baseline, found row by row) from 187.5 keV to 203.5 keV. -10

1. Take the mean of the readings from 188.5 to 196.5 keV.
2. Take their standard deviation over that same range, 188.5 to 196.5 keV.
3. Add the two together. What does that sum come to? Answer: 9.8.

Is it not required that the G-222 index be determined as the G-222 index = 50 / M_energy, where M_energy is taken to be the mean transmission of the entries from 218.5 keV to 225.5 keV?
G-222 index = 6.31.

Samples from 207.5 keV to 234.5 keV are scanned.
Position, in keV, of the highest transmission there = 208.0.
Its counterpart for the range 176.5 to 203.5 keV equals 189.0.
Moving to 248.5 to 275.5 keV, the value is 261.0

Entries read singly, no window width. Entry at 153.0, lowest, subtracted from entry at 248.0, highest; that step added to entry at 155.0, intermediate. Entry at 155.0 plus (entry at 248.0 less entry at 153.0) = 7.6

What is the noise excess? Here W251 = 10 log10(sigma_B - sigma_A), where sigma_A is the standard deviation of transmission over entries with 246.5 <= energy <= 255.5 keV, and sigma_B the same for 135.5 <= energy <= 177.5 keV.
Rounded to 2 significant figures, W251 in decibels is -4.7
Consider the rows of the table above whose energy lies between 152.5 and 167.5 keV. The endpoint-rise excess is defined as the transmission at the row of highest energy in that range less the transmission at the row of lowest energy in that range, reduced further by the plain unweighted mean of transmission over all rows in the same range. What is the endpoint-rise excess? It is -8.17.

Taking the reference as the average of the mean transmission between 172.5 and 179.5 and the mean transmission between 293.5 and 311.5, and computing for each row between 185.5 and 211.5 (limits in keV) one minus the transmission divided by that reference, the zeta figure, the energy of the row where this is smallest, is 189.0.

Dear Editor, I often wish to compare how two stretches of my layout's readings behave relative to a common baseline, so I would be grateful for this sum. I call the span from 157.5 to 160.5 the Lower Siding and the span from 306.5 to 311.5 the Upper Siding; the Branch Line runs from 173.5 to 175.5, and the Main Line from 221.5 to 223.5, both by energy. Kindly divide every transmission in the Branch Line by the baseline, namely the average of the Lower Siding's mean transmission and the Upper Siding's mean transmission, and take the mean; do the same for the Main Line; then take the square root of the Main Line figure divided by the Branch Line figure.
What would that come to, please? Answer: 0.93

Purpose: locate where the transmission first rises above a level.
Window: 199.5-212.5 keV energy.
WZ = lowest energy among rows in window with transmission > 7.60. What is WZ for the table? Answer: 200.0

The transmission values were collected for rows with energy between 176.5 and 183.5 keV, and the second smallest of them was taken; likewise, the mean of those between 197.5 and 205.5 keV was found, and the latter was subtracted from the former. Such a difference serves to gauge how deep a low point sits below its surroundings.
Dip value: 0.46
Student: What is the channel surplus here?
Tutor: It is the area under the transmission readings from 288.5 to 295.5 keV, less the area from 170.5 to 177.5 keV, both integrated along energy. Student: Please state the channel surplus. -13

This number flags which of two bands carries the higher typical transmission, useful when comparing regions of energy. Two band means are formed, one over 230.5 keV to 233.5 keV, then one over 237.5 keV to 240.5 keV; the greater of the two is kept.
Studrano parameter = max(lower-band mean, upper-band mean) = 7.52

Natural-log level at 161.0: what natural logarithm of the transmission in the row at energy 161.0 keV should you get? 2.17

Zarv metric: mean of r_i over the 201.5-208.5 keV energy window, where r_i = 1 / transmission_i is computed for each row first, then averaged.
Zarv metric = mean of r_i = 0.114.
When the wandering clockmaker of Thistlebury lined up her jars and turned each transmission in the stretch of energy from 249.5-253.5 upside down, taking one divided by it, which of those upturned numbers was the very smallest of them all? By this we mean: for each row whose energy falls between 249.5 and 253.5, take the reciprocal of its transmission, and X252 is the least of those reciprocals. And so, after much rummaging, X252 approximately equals 0.129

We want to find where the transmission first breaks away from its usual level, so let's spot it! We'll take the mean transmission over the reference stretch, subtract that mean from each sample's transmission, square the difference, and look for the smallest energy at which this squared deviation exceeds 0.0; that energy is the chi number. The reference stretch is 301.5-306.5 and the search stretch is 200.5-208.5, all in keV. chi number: 201.0 keV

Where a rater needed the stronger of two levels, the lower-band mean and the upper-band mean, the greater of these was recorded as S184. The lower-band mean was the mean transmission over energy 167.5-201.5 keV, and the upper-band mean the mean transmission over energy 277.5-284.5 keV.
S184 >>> 9.3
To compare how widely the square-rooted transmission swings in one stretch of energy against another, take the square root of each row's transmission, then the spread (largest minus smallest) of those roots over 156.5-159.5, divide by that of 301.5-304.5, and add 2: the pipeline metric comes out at 2.4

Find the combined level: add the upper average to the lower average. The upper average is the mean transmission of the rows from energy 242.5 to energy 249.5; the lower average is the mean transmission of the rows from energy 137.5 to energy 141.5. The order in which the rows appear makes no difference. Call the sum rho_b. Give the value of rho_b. 15.4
